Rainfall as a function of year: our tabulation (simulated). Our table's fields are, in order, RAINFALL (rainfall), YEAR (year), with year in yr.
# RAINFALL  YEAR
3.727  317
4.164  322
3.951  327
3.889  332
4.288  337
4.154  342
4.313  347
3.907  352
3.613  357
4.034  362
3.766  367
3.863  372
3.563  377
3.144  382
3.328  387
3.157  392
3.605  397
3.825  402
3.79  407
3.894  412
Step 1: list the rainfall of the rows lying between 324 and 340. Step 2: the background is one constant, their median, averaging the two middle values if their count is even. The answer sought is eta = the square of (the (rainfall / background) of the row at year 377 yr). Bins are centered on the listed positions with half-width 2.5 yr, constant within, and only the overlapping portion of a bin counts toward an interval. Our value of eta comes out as 0.81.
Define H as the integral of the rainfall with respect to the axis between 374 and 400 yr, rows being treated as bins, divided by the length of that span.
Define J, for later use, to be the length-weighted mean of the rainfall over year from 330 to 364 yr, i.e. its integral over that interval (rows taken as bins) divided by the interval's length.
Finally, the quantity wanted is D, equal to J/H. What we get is 1.19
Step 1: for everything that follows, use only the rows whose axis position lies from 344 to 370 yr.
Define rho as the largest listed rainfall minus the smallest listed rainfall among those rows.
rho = 0.70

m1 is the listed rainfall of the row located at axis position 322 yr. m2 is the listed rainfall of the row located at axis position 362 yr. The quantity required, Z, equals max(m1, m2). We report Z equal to 4.16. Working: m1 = 4.164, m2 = 4.034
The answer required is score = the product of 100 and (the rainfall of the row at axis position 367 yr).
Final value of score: 377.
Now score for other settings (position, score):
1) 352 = 391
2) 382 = 314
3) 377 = 356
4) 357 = 361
